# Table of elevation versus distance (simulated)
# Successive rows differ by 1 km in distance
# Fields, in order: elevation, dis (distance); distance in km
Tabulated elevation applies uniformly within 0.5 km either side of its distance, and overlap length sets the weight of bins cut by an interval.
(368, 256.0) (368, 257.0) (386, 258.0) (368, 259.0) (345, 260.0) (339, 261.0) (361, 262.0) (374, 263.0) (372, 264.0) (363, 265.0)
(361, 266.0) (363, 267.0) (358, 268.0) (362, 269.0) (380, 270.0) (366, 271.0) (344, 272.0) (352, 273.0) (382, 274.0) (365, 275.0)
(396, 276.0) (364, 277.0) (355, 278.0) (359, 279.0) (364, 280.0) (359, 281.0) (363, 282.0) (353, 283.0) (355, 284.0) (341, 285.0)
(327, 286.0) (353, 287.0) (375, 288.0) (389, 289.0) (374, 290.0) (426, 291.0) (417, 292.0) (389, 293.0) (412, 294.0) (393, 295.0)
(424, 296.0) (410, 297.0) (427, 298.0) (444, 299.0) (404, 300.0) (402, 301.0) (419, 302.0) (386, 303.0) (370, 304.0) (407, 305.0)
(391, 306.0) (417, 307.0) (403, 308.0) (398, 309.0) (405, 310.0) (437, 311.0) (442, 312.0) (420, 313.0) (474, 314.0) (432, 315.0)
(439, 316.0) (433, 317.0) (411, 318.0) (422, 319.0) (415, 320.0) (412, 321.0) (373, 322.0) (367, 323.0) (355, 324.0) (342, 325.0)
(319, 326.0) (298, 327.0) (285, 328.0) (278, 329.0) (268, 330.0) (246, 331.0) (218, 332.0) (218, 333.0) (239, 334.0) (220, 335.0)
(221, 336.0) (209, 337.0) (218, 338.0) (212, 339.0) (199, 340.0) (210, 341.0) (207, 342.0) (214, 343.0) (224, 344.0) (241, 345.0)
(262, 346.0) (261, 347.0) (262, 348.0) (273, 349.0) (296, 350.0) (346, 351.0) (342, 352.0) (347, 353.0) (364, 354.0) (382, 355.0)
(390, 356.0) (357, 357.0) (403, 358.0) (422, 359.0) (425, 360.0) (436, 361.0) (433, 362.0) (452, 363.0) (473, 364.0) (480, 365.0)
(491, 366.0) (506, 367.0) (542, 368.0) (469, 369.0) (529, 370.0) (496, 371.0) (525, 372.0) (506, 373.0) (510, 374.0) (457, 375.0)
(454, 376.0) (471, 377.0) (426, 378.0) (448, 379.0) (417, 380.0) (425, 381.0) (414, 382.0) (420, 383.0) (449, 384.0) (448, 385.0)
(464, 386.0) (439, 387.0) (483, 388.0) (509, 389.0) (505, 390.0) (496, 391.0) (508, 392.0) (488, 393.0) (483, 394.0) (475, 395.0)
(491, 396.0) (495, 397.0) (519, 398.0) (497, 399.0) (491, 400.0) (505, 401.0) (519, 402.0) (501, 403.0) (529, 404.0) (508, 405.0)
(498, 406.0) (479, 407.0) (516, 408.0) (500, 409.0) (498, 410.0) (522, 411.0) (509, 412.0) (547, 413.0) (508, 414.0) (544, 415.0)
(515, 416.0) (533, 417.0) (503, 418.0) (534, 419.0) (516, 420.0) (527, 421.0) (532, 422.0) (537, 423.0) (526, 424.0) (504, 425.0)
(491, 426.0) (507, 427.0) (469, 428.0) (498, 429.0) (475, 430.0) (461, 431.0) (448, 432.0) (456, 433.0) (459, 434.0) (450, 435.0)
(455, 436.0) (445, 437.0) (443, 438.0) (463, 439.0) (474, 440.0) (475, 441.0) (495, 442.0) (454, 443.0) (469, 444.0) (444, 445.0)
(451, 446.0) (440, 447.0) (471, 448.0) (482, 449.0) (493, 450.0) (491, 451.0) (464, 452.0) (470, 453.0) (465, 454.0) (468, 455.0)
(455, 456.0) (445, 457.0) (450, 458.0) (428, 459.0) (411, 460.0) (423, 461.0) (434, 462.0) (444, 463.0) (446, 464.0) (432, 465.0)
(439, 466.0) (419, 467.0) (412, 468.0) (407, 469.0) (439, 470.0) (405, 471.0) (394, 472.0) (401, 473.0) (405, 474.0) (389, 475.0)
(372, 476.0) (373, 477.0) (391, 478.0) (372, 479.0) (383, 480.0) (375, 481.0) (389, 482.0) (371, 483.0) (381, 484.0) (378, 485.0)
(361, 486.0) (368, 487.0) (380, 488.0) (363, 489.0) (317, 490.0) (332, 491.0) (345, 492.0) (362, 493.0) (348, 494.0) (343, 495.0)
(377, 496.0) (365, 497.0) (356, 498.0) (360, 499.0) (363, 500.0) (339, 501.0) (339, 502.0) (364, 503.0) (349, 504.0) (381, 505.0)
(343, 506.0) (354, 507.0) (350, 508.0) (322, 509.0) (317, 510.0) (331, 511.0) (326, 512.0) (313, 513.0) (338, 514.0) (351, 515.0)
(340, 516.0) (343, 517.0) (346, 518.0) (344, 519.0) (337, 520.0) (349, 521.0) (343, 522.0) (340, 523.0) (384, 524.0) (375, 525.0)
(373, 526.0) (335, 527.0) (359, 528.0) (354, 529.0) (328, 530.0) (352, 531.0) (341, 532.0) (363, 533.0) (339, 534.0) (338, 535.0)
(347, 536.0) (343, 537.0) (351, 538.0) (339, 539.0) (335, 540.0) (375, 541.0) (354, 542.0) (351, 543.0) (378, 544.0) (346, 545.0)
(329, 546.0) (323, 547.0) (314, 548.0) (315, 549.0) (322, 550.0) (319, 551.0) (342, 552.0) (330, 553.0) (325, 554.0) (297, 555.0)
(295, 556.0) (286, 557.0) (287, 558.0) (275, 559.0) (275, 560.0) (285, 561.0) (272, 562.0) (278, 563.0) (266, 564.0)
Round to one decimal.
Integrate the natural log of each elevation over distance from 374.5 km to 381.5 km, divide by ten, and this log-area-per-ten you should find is 4.3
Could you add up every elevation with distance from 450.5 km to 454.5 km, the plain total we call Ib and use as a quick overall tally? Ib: 1890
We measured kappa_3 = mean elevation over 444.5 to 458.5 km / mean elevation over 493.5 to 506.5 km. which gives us 1.30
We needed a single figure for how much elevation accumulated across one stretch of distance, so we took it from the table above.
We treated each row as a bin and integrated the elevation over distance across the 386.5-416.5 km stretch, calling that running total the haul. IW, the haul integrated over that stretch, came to 15077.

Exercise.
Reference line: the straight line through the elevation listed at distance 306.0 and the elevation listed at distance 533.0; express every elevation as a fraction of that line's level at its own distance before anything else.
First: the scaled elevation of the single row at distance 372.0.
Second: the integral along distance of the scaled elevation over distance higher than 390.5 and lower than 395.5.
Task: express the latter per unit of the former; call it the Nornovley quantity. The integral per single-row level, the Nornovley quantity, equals 4.70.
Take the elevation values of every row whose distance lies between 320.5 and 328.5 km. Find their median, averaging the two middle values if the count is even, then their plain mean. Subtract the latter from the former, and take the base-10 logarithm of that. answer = 0.7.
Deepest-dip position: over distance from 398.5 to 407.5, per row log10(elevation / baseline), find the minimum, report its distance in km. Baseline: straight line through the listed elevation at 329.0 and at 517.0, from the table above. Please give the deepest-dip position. 407.0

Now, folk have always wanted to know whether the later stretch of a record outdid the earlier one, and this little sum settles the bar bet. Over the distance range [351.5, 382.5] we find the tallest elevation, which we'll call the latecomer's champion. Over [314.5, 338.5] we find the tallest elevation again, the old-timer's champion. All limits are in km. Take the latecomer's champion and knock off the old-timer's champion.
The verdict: 103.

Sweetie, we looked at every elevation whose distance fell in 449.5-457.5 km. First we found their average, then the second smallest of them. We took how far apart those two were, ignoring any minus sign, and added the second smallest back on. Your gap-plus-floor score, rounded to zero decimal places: 469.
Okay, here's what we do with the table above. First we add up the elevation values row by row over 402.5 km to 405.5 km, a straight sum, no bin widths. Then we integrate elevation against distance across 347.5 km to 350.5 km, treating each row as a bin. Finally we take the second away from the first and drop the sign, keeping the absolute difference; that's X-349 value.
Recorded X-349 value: 707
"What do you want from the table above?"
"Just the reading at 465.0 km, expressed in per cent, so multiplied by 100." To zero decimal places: 43200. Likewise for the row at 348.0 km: 26200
